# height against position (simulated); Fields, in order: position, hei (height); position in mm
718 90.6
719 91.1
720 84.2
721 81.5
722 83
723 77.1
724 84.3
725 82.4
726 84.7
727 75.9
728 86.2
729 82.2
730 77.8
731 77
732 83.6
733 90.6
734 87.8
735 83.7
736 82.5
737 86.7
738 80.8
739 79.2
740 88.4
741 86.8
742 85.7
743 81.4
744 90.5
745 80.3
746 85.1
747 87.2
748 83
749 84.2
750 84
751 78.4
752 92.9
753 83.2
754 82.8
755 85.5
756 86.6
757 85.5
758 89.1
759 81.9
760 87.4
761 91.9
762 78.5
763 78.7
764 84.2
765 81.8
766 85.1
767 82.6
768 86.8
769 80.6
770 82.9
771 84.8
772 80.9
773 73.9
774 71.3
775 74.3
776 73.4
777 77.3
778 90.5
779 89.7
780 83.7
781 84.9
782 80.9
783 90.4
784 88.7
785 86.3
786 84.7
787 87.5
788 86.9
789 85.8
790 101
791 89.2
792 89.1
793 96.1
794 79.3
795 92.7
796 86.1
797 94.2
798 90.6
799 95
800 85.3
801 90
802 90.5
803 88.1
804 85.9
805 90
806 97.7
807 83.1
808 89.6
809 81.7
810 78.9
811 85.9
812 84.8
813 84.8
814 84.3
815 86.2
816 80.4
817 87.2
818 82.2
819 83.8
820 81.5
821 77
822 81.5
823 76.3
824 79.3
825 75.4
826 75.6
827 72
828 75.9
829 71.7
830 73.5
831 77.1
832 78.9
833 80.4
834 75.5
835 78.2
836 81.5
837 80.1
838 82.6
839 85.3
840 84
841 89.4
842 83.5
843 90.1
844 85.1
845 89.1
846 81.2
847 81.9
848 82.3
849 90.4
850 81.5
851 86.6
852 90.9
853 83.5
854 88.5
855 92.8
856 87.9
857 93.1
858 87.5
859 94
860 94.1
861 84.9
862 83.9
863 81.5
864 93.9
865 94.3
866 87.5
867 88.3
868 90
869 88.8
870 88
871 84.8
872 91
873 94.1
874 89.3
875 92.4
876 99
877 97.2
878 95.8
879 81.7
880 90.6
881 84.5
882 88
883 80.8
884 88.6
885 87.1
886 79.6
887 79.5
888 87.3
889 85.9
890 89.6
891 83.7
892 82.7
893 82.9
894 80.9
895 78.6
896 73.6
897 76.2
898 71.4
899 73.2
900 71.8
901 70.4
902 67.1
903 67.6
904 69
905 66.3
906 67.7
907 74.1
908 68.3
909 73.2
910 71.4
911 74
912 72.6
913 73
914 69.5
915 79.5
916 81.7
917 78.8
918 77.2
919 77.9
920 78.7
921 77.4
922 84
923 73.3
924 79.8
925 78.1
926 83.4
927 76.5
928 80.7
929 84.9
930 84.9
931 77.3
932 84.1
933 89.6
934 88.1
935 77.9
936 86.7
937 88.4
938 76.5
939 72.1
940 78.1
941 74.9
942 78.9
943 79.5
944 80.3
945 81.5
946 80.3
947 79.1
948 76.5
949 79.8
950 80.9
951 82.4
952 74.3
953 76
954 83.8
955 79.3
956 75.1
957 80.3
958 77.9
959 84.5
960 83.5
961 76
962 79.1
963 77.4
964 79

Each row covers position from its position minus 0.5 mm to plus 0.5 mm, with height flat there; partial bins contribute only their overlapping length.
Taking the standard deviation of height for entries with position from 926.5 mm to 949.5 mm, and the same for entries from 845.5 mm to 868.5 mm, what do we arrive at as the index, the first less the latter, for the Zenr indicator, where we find 0.0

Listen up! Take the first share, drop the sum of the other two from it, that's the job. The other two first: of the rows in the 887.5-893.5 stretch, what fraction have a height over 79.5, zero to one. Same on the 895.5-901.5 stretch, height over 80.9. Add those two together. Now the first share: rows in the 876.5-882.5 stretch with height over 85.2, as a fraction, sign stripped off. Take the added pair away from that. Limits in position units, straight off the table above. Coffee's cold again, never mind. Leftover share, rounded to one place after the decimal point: -0.3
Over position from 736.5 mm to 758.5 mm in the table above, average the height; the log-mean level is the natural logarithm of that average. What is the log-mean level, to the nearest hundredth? 4.44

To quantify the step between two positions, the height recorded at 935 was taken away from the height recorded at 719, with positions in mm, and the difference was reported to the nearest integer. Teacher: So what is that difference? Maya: 13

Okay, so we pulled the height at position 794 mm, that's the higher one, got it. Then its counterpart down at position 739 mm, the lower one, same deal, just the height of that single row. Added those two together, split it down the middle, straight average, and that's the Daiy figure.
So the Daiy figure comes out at 79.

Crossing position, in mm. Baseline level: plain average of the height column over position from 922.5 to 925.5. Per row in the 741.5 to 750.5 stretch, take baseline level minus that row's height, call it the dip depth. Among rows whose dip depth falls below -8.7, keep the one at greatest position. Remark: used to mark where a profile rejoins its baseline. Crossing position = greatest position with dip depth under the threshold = 747 mm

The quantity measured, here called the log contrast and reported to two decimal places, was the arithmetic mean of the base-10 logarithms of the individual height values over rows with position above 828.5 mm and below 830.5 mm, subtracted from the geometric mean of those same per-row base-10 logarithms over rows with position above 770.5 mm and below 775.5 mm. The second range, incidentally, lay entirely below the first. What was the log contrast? 0.02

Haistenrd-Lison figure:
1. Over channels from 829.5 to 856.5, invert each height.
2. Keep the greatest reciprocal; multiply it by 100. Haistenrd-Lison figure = 1.36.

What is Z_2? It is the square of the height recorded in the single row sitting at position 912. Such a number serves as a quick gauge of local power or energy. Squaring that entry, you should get 5271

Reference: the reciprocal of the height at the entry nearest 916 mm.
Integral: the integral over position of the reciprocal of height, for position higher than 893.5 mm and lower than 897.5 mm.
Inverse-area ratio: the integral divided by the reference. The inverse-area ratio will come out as 4.23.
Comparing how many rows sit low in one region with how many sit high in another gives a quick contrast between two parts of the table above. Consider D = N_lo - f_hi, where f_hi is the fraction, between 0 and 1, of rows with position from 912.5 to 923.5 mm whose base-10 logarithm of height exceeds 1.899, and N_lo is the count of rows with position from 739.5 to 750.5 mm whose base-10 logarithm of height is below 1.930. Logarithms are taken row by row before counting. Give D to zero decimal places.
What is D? 6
